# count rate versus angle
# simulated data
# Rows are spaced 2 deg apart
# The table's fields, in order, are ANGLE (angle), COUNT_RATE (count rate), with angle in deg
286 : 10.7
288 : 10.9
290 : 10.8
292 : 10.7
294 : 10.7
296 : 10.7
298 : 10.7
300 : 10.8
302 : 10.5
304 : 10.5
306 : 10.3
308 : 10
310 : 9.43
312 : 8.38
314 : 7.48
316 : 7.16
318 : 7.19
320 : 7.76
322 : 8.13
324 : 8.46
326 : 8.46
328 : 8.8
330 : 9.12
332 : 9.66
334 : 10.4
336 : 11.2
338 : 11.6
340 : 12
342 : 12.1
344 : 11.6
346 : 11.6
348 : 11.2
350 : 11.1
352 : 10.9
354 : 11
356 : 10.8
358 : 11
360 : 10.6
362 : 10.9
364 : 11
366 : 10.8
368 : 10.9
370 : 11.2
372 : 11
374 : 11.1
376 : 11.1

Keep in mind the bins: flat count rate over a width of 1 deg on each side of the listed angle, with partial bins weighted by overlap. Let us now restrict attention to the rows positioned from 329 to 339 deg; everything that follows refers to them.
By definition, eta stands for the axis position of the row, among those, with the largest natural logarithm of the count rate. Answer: 338 deg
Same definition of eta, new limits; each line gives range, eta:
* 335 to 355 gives 342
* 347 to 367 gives 348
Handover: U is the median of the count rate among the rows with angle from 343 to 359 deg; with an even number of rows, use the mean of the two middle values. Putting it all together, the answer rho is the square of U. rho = 122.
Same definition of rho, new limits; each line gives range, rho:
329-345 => 130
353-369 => 119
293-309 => 112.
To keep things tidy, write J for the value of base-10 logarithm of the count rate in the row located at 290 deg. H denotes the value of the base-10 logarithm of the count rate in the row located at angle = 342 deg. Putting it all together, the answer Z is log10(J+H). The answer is 0.326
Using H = 1.08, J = 1.033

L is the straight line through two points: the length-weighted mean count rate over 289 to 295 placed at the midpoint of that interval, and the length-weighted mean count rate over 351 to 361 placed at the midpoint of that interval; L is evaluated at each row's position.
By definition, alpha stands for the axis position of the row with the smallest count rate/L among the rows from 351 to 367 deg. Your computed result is 360 deg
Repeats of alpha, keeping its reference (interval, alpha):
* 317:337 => 318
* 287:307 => 306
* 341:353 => 352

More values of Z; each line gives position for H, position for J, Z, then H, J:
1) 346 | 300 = 0.322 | 1.06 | 1.033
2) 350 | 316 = 0.279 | 1.05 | 0.855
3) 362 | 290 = 0.316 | 1.04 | 1.033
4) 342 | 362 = 0.326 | 1.08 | 1.037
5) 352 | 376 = 0.319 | 1.04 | 1.045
